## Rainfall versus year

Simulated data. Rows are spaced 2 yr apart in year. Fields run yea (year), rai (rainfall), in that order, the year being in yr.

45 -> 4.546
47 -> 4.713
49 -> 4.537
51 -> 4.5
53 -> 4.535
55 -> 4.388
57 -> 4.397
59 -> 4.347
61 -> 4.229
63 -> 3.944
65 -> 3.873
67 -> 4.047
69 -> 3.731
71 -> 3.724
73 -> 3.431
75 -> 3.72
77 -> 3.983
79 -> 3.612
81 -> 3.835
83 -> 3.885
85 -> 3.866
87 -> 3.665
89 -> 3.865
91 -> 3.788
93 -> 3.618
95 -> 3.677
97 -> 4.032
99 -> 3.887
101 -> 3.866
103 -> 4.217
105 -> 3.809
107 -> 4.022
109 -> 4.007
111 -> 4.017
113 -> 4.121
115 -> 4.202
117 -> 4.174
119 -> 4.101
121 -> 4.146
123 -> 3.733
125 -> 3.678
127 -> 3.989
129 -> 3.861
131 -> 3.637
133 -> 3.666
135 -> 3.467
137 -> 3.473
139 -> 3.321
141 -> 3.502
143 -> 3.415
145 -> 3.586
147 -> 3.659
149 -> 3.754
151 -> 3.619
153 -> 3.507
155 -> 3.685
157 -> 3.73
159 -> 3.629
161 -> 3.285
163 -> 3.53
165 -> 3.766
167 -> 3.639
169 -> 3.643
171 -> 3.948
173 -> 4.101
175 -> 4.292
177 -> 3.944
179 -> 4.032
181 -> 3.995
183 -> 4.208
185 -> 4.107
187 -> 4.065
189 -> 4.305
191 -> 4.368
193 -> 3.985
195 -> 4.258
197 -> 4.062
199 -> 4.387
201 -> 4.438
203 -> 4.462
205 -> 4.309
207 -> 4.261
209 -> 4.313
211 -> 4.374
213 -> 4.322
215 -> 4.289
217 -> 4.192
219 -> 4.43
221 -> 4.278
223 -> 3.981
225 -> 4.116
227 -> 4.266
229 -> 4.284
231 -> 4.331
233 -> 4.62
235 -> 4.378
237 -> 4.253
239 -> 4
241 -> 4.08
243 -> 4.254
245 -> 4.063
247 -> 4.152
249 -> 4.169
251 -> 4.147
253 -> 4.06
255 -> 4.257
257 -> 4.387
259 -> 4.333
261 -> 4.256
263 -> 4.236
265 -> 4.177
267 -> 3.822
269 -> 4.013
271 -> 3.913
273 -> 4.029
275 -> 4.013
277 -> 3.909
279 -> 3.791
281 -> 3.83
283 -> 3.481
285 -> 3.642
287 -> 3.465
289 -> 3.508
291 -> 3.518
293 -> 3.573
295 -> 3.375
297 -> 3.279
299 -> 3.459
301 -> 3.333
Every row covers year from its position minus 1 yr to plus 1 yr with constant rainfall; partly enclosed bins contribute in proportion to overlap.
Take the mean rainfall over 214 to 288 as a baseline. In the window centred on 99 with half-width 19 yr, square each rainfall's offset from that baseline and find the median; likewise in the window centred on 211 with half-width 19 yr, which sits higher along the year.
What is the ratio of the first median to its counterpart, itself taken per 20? 0.076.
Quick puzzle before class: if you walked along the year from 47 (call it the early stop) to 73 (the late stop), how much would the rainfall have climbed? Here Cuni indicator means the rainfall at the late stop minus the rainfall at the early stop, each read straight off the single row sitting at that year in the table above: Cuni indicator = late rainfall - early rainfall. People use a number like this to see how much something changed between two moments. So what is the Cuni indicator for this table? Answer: -1.3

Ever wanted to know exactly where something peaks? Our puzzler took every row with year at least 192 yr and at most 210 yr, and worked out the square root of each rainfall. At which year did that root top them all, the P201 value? 203 yr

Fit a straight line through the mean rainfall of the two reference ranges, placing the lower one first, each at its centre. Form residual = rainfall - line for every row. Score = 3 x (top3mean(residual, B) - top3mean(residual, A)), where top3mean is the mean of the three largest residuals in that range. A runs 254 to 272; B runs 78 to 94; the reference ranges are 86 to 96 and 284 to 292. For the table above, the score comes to -1.9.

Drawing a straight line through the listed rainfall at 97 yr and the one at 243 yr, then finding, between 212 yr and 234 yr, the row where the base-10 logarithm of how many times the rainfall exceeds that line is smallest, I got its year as 223 yr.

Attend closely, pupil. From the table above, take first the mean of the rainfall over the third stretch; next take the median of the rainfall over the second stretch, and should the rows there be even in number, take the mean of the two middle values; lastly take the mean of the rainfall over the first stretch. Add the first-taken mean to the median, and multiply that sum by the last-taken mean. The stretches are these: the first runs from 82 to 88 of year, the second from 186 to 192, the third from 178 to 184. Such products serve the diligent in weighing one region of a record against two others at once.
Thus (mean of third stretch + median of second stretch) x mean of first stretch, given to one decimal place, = 31.9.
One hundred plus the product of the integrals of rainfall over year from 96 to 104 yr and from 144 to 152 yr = 1036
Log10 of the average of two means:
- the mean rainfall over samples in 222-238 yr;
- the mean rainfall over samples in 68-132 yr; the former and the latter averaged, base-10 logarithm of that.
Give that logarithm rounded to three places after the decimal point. 0.610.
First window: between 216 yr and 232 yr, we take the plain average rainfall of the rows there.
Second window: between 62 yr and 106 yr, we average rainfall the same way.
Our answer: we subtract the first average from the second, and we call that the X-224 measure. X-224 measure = -0.4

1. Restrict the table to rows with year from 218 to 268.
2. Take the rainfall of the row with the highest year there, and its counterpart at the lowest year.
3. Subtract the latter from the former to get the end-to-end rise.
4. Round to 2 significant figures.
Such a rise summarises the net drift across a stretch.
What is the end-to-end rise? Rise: -0.61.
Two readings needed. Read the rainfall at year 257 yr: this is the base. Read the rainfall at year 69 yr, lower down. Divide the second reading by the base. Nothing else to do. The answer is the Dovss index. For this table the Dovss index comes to 0.85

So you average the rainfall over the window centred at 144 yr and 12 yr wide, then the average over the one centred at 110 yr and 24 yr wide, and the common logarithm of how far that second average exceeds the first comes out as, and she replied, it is -0.3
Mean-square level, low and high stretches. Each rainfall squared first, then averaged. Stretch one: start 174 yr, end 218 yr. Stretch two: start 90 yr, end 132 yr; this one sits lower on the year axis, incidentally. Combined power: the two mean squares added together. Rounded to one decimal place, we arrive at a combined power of 33.4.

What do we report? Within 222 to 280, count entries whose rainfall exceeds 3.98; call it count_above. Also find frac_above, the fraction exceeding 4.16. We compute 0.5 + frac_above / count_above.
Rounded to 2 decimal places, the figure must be 0.52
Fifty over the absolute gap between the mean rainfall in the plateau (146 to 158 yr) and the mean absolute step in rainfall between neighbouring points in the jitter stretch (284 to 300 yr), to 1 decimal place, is 14.1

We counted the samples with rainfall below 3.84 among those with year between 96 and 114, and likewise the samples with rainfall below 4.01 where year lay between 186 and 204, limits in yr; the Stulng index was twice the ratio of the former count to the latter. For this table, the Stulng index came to 2.0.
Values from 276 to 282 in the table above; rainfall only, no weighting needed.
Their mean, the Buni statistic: 3.84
